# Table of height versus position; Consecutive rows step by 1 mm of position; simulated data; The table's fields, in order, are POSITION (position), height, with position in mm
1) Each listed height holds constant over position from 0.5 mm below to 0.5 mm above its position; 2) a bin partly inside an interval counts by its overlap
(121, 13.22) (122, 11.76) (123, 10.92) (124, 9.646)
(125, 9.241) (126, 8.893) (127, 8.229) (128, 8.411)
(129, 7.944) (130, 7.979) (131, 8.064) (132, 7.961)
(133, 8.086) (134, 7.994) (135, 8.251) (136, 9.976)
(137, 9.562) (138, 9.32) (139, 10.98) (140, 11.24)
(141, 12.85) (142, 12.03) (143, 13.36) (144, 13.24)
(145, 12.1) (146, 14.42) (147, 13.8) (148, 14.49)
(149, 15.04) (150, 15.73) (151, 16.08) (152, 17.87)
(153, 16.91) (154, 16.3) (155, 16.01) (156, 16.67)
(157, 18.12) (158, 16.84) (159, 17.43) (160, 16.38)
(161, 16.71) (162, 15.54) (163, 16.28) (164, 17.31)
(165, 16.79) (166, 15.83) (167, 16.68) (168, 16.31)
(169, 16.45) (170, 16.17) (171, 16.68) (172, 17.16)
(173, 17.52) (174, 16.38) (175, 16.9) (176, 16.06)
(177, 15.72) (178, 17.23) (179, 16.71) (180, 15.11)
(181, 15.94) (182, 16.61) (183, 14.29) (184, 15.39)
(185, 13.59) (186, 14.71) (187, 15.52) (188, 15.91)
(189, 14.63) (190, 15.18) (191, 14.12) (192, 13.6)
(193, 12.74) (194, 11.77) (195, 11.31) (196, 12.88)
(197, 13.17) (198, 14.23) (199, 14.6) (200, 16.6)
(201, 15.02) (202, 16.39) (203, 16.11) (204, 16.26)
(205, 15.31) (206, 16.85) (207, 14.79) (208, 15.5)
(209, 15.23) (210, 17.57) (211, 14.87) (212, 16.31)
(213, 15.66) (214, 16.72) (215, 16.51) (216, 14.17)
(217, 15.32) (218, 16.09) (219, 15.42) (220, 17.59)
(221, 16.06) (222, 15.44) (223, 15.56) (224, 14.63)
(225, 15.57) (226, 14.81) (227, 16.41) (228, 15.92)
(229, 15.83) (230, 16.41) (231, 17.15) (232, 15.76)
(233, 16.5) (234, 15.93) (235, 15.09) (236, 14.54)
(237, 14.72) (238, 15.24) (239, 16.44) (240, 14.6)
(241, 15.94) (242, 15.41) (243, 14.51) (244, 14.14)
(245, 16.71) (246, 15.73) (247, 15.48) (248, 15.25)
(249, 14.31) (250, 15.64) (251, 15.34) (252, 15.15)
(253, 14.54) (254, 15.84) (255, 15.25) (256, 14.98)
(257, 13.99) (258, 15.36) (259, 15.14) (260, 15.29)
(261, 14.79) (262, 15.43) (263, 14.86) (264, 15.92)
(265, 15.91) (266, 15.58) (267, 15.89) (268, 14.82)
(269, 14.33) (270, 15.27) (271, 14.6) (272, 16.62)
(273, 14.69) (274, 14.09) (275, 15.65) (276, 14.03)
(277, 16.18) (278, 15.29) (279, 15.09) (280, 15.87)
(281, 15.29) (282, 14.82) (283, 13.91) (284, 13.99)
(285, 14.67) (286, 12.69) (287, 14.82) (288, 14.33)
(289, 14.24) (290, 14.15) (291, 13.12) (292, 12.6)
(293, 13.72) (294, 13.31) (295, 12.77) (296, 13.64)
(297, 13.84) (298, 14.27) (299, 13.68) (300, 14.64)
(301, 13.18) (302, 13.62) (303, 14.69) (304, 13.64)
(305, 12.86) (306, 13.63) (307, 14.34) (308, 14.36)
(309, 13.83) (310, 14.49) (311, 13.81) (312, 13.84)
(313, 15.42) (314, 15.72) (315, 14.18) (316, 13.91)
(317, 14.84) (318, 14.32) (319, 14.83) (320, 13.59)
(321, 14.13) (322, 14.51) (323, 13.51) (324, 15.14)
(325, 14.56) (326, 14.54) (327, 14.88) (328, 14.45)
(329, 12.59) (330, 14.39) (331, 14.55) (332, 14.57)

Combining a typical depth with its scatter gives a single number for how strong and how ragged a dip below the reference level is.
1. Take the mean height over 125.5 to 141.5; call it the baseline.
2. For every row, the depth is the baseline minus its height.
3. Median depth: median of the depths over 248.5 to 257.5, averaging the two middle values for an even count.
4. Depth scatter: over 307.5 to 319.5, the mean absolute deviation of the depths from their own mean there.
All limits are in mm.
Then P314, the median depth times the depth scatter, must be -3.0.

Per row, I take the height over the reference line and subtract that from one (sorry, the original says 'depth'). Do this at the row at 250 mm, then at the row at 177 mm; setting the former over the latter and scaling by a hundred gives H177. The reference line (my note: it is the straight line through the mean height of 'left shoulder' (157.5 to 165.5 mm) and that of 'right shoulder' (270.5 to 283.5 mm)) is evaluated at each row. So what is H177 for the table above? -27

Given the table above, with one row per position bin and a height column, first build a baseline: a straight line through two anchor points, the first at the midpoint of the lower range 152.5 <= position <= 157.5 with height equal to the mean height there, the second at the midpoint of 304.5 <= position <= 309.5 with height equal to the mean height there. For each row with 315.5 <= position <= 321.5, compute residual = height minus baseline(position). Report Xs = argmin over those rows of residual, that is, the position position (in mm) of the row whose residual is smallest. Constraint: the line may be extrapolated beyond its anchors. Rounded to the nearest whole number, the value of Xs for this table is 320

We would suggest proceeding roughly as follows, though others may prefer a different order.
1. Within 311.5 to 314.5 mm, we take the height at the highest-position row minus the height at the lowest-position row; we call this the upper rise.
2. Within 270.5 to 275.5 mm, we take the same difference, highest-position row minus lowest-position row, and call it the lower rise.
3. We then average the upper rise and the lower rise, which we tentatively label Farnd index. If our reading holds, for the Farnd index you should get 1.5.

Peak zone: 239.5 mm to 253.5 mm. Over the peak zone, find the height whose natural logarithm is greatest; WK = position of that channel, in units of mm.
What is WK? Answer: 245 mm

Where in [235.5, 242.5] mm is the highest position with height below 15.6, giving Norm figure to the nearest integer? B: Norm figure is 242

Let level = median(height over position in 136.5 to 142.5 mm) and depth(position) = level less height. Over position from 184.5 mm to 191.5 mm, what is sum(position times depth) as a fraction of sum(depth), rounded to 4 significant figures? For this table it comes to 188.1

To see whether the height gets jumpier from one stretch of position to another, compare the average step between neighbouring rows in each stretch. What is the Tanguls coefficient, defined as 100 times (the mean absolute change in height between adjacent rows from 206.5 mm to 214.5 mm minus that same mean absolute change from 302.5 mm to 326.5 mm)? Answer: 60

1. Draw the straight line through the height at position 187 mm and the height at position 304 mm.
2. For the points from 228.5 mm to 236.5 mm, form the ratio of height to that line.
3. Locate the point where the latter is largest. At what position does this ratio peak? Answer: 231 mm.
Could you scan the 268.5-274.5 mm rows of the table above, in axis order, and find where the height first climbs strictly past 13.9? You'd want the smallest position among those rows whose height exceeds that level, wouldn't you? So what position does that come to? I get 269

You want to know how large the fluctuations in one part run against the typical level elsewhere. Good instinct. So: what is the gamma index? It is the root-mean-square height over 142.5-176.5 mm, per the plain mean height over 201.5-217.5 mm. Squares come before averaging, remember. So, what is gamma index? 1.02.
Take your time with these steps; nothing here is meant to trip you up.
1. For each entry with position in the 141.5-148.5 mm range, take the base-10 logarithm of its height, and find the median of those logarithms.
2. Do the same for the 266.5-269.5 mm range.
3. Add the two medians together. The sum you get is 2.297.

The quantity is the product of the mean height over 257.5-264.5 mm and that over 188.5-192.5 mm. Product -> 219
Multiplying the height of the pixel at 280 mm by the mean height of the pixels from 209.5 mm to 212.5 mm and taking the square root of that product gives 16.1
